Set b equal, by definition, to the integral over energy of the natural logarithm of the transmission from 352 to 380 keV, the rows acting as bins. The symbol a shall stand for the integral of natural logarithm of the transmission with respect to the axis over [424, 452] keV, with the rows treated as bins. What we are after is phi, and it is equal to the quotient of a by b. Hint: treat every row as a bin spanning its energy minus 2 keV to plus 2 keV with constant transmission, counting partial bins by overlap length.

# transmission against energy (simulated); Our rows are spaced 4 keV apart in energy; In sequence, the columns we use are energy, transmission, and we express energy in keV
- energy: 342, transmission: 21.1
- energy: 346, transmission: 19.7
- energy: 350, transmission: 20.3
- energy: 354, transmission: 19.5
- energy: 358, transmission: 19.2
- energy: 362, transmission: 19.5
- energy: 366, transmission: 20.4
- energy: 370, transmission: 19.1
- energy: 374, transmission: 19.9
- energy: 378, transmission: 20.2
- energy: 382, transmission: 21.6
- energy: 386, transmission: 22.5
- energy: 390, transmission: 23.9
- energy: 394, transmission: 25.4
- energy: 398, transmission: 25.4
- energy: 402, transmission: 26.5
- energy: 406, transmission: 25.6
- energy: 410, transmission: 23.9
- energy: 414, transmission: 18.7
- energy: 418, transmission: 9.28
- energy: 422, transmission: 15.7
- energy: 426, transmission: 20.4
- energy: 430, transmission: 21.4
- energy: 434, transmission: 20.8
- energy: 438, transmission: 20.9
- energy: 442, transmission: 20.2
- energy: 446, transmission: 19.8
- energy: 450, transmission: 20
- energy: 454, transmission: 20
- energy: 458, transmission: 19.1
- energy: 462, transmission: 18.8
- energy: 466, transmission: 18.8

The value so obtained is 1.01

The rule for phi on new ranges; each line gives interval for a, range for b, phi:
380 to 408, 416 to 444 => 1.11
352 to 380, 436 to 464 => 1.00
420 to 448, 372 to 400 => 0.96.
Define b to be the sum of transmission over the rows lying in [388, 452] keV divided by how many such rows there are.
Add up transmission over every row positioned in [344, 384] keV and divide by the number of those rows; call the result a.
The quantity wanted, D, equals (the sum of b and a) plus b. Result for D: 62.2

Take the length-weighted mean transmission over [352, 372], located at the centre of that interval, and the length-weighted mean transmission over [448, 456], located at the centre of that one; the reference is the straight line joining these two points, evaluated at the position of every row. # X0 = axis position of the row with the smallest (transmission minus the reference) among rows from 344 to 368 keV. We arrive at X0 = 358 keV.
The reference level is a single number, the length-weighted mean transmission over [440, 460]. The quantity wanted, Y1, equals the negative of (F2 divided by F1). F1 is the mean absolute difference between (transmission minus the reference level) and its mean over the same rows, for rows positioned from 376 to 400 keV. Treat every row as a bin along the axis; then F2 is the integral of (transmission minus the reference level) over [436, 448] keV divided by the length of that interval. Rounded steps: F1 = 1.7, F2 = 0.5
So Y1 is -0.3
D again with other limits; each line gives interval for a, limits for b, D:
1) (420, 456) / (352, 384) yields 59.8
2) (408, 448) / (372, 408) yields 66.0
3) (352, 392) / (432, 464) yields 60.5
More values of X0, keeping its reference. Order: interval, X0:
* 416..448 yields 418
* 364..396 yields 370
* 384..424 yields 418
